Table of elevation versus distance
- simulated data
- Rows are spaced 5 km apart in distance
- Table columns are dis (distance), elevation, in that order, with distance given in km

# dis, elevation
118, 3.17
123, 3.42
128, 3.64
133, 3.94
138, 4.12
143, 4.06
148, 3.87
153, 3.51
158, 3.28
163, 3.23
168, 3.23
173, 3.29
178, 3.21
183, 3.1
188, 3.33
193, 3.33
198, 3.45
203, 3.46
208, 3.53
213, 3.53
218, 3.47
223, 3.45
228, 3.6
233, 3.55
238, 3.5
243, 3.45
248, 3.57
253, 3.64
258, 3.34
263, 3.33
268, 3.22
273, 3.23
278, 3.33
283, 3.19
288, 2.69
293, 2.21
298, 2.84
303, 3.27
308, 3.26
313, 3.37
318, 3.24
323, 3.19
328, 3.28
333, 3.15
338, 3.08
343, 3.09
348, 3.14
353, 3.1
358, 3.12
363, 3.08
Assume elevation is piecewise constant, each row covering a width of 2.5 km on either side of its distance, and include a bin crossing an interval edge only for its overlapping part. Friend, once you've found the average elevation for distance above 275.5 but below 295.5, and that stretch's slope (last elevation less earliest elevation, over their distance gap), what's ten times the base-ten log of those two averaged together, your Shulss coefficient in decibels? 1.43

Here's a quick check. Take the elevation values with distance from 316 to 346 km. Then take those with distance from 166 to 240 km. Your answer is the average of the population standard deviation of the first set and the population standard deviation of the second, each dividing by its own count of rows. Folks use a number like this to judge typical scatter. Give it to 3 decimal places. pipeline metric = 0.107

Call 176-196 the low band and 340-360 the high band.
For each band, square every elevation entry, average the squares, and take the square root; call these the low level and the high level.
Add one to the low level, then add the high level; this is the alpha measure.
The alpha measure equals 7.36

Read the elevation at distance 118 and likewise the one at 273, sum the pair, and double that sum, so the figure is 12.8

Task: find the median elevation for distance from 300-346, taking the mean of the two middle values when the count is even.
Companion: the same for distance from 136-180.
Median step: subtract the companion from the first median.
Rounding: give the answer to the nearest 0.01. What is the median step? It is -0.05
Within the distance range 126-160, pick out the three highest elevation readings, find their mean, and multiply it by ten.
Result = 40.4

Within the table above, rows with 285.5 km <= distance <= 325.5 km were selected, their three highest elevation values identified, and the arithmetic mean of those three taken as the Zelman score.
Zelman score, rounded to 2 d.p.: 3.30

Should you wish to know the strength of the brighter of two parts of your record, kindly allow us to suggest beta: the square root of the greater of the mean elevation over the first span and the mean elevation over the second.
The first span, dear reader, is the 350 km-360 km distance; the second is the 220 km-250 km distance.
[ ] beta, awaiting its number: 1.876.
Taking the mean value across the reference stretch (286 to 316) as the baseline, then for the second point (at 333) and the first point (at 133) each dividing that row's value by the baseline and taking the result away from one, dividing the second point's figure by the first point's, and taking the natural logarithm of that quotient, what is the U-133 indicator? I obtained -1.6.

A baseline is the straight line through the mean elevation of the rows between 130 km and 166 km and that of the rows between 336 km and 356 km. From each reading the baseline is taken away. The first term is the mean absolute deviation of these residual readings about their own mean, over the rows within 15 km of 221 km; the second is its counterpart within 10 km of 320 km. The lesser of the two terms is 0.055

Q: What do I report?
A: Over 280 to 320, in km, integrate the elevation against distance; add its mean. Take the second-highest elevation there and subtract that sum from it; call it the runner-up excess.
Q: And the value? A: -120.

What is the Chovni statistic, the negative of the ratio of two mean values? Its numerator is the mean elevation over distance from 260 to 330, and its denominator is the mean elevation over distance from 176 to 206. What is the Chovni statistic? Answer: -0.94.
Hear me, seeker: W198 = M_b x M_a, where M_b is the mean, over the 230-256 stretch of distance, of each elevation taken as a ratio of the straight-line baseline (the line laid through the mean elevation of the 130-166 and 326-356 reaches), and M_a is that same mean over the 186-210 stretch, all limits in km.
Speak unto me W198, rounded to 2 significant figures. 0.99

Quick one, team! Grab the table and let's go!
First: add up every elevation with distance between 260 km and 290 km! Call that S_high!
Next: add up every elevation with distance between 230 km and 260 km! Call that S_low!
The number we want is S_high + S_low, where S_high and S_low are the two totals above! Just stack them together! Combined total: 40.0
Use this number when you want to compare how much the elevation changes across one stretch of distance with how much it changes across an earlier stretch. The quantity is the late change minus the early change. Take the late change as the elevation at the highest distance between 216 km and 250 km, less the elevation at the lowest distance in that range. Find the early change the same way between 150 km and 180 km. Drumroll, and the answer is 0.40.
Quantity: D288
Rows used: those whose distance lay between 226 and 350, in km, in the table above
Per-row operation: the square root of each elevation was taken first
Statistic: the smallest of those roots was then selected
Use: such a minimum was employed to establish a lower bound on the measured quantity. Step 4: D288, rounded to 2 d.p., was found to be 1.49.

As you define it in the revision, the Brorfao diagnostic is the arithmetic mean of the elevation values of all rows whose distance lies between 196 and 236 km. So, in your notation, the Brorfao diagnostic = 3.5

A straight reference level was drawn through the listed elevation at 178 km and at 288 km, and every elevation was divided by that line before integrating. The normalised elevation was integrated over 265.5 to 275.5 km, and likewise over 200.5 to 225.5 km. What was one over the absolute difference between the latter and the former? 0.06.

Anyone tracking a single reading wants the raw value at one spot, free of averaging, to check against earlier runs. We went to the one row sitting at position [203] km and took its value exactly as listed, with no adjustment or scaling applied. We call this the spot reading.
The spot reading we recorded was 3.46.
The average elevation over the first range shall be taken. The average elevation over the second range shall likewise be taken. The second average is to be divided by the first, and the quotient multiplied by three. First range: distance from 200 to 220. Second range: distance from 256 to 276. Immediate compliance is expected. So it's 2.81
